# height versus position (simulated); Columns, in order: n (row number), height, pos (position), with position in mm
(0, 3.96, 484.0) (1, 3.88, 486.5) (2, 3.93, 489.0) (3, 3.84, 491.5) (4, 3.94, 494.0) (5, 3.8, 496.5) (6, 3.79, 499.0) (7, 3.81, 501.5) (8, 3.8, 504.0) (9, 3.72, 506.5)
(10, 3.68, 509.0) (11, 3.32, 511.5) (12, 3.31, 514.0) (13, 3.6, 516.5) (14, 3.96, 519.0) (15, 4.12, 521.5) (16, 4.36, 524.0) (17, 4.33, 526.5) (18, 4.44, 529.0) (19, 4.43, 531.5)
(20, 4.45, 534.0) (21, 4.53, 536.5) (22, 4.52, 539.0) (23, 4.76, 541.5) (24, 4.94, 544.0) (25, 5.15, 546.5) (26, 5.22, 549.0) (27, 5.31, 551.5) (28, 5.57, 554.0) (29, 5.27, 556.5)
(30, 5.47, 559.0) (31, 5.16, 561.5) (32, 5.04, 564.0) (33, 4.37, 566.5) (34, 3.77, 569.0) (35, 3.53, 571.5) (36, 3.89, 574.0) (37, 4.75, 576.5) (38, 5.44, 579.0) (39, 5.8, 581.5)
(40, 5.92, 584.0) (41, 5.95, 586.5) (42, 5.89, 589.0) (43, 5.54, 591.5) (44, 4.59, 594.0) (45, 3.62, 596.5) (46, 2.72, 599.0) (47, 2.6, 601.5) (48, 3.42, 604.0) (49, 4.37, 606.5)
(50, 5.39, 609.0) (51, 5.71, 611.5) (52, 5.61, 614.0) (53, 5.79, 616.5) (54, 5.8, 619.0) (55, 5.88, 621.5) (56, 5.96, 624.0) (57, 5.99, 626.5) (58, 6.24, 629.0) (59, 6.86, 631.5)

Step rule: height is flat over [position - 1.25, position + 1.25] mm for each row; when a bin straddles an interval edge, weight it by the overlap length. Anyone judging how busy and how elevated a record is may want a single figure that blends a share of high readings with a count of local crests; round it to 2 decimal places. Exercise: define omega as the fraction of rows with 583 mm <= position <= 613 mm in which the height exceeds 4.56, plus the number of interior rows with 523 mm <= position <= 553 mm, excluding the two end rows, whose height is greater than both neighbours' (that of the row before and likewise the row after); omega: 2.58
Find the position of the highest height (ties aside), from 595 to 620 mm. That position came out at 619.0 mm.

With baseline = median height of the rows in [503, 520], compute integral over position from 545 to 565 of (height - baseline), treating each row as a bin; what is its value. 32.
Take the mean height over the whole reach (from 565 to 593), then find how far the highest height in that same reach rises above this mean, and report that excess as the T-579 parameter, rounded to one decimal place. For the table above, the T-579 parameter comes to 1.0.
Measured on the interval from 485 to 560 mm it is 1.3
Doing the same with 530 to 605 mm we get 1.2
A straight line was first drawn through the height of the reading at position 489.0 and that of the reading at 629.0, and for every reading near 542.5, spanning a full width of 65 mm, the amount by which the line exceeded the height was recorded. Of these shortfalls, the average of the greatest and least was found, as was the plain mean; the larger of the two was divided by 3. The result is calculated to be 0.20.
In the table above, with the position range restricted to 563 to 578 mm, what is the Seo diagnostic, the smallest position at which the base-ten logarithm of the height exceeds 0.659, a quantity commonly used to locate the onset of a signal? 564.0 mm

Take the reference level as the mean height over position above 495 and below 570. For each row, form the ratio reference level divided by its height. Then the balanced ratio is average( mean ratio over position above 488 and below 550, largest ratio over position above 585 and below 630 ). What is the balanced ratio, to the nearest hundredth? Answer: 1.38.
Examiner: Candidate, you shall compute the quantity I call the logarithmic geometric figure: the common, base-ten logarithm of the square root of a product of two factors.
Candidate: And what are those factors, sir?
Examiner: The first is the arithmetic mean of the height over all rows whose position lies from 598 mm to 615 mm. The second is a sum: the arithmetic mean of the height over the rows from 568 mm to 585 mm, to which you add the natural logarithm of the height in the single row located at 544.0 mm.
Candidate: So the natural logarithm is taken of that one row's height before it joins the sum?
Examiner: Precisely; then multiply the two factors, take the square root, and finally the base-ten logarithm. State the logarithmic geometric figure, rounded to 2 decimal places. 0.72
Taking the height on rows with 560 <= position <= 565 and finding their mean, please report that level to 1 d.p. 5.1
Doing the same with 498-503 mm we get 3.8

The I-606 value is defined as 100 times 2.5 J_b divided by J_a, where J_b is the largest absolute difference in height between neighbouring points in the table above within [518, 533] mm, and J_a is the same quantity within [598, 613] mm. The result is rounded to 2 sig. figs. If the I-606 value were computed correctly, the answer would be 59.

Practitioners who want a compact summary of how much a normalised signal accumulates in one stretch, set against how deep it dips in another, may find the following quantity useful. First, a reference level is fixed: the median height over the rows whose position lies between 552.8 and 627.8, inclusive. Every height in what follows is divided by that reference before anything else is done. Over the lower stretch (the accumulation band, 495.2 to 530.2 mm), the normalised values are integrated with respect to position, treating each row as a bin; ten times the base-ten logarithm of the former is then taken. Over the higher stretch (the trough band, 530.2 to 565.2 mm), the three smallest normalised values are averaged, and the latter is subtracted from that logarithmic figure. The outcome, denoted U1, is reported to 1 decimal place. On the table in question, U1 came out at 13.1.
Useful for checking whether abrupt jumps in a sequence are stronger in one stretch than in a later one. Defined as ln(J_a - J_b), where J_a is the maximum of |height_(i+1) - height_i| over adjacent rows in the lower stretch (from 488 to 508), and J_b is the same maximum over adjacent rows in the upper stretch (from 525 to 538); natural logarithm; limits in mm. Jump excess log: -3.5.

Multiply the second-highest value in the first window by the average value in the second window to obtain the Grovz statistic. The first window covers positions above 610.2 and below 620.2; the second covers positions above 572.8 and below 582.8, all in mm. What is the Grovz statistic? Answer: 29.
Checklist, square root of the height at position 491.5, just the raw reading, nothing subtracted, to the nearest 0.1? 2.0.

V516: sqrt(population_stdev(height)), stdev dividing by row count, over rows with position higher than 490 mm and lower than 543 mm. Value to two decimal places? 0.64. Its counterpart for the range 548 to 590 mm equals 0.86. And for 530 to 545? 0.43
